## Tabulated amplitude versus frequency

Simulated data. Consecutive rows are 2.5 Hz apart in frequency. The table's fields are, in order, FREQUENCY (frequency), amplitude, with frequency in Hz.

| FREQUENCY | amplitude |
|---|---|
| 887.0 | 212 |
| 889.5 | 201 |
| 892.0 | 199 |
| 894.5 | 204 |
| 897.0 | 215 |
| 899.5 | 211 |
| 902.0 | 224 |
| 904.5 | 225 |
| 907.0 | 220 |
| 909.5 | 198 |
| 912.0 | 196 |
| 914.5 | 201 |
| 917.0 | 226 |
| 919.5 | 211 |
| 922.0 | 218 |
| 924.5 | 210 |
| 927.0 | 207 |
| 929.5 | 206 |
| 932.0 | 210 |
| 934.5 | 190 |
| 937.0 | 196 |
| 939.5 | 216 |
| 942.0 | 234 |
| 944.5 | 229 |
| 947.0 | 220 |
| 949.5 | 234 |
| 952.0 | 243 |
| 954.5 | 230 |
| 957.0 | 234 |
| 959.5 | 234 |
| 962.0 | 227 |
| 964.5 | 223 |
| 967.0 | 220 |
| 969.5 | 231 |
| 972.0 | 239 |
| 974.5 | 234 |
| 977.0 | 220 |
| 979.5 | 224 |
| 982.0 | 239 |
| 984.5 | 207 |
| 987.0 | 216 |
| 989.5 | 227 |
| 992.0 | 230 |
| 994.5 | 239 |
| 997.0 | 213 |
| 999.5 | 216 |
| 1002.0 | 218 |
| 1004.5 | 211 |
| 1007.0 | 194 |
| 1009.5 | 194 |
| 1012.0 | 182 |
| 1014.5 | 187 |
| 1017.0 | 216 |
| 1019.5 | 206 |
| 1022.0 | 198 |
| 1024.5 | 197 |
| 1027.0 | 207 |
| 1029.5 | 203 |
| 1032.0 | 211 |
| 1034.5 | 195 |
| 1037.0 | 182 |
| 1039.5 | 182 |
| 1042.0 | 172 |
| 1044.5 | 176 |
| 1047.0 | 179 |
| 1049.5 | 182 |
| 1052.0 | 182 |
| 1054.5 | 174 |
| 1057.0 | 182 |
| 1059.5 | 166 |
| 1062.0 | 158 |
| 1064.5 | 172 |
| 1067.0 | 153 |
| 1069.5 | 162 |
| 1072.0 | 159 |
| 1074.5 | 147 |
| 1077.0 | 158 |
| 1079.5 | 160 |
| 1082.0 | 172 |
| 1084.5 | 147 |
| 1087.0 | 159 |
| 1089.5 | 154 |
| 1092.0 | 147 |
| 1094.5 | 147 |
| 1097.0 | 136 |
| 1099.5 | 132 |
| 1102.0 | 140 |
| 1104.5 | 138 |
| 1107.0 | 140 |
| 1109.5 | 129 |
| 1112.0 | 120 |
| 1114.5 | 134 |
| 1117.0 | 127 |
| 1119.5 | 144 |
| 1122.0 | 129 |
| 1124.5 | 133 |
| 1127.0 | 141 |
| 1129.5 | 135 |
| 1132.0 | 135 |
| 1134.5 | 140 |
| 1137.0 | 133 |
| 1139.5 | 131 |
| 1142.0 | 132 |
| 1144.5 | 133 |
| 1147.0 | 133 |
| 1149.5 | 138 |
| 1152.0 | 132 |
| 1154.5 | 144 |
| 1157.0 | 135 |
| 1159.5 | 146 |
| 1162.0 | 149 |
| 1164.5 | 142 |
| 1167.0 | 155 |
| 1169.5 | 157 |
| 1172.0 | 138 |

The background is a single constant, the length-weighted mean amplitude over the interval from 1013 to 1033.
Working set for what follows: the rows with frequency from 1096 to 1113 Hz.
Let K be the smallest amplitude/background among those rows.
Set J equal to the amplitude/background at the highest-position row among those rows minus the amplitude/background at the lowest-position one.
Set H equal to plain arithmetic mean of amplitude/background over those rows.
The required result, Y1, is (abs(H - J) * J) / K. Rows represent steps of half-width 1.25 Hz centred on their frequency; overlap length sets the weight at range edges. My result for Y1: -0.10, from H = 0.66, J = -0.08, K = 0.59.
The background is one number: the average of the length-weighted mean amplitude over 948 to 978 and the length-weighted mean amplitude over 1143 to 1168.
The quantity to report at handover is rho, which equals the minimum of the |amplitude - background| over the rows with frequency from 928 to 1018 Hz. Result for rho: 1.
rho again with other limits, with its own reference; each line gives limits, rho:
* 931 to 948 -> 4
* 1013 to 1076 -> 1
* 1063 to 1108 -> 14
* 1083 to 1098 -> 27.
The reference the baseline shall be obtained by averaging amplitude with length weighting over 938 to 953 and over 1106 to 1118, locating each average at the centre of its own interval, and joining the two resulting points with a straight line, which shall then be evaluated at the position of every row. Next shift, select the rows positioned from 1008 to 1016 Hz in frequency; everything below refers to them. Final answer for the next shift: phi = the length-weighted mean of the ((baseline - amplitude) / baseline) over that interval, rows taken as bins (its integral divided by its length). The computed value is 0.00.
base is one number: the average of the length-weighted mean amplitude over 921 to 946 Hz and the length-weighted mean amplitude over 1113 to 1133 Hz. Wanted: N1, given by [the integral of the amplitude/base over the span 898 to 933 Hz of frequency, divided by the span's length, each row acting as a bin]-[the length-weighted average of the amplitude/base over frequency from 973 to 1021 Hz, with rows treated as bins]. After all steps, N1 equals 0.0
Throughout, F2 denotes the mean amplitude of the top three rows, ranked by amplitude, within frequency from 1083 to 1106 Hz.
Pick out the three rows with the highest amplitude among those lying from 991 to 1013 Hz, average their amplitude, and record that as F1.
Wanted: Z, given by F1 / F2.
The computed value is 1.5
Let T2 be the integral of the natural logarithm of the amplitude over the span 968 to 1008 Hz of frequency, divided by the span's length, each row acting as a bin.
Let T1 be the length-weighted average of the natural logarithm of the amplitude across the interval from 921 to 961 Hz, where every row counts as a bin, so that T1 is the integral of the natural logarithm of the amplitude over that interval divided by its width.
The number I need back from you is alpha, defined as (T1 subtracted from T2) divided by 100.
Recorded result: 0.000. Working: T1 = 5.39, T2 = 5.4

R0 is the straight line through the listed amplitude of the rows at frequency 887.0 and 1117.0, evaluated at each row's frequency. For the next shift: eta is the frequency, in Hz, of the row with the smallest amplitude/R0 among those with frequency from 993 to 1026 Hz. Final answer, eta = 1012.0 Hz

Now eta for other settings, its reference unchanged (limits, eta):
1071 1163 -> 1112.0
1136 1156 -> 1139.5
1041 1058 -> 1042.0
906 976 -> 912.0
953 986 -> 984.5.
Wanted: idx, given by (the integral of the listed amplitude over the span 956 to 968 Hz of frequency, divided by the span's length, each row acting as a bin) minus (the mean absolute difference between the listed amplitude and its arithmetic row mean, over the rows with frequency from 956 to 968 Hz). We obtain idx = 223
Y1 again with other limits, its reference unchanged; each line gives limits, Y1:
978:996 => 0.08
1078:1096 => -0.07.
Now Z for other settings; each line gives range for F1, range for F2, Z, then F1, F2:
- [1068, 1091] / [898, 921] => 0.7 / 165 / 225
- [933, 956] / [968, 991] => 1.0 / 237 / 237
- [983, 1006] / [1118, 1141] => 1.6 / 232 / 142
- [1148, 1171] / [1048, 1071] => 0.8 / 154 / 182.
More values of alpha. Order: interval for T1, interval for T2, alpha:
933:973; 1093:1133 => -0.005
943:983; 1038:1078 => -0.003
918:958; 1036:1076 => -0.002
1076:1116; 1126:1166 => 0.000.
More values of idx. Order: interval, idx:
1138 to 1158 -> 132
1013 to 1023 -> 192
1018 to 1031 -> 199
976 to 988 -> 213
